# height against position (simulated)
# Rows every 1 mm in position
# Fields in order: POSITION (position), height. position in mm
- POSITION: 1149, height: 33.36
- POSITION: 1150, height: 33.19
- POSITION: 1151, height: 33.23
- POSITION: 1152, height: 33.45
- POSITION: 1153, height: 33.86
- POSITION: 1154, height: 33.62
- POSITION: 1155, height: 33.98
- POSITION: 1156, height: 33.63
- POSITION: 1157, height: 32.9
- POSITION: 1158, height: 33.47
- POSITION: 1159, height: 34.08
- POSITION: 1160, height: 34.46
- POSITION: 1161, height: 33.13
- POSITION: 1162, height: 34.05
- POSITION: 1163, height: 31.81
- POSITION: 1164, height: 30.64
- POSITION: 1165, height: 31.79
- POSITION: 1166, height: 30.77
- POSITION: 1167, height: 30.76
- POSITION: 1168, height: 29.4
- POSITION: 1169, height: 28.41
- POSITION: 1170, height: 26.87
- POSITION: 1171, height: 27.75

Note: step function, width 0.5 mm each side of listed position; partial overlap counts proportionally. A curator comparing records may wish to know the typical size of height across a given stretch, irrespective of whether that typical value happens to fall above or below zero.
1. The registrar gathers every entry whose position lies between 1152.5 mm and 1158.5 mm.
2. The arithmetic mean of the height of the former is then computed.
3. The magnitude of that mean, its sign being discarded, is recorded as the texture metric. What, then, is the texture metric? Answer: 33.6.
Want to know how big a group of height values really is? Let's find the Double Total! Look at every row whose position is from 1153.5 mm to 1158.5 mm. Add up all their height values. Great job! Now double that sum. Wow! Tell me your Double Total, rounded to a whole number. 335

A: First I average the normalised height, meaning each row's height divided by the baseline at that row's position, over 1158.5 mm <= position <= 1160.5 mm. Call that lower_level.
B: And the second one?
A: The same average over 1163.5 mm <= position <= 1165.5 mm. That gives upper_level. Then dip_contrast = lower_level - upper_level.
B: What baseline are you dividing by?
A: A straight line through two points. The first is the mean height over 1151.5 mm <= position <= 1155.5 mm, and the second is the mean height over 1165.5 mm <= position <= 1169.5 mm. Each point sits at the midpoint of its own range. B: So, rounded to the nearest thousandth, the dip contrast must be 0.051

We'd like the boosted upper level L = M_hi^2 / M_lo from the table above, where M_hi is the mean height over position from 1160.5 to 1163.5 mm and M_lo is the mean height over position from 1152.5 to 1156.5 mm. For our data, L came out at 32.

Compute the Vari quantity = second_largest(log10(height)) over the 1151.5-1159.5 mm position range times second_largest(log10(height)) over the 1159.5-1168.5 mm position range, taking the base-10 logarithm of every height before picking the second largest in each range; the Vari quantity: 2.35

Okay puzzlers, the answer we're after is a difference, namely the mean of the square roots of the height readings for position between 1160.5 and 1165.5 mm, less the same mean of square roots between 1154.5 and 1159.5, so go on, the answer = -0.12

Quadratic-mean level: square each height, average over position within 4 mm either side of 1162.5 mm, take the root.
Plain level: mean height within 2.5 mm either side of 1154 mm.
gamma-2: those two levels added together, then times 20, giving 1327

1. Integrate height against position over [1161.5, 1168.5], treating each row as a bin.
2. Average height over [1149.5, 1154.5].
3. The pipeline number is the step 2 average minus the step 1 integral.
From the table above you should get -186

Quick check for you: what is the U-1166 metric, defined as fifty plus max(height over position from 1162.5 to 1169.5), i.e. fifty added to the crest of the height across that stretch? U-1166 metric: 81.8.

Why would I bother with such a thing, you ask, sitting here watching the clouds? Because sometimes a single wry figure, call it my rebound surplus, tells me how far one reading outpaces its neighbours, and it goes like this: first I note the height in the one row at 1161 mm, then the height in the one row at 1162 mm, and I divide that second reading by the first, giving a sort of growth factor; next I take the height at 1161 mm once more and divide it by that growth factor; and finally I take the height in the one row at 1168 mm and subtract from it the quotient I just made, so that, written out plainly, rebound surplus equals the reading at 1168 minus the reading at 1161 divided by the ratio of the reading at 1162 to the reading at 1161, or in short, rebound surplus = -2.8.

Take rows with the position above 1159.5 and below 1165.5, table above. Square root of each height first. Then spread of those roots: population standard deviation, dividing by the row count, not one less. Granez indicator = 0.12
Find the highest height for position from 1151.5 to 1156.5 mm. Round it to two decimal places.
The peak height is 33.98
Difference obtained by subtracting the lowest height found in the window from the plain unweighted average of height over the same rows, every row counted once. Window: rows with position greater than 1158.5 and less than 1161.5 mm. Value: 0.8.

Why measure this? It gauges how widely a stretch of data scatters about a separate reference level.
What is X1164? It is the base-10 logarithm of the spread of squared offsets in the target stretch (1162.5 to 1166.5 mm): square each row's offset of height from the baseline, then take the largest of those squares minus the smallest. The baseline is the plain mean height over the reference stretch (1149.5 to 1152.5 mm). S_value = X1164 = 0.7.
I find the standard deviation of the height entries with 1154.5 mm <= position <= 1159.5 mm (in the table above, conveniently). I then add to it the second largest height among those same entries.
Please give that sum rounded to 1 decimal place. 34.4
